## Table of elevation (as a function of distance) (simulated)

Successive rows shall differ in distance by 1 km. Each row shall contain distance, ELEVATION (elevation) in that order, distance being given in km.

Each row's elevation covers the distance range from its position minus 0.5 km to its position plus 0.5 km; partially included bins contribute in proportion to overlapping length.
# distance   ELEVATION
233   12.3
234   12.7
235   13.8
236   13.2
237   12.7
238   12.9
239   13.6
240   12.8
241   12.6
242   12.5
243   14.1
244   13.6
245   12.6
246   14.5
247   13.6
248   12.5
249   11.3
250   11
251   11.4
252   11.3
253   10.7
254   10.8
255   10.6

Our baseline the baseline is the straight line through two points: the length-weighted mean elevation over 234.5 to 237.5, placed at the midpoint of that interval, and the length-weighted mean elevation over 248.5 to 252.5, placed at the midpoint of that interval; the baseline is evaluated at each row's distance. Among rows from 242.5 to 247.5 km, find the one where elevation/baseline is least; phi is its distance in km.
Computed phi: 245 km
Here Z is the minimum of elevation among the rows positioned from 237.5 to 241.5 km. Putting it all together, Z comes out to 12.6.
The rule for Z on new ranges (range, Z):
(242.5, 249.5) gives 11.3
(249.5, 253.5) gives 10.7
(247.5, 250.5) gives 11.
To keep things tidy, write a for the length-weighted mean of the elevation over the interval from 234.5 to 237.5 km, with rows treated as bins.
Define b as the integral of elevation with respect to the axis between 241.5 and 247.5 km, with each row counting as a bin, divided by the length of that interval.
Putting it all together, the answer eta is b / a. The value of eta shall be 1.02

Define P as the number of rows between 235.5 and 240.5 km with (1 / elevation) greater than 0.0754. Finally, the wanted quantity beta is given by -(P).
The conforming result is -4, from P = 4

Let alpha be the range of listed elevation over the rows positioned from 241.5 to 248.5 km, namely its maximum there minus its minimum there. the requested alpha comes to 2.0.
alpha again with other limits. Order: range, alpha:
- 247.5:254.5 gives 1.8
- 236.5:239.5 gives 0.9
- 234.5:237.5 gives 1.1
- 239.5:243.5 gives 1.6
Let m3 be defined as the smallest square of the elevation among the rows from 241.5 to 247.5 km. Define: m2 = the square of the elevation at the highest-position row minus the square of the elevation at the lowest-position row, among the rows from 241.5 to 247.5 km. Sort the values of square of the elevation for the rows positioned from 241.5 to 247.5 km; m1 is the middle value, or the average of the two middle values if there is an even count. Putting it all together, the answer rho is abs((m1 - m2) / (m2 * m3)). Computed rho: 0.03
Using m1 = 185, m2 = 29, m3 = 156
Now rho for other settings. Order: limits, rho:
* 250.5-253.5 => 0.08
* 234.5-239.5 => 0.20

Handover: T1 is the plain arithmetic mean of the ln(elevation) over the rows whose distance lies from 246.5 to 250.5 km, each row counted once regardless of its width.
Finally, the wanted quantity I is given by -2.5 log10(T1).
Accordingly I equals -0.99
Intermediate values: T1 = 2.49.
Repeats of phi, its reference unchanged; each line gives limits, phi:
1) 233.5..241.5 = 234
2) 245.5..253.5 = 250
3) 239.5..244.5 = 241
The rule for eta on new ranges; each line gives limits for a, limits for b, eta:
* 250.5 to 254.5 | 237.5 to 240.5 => 1.19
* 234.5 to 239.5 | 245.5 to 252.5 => 0.92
